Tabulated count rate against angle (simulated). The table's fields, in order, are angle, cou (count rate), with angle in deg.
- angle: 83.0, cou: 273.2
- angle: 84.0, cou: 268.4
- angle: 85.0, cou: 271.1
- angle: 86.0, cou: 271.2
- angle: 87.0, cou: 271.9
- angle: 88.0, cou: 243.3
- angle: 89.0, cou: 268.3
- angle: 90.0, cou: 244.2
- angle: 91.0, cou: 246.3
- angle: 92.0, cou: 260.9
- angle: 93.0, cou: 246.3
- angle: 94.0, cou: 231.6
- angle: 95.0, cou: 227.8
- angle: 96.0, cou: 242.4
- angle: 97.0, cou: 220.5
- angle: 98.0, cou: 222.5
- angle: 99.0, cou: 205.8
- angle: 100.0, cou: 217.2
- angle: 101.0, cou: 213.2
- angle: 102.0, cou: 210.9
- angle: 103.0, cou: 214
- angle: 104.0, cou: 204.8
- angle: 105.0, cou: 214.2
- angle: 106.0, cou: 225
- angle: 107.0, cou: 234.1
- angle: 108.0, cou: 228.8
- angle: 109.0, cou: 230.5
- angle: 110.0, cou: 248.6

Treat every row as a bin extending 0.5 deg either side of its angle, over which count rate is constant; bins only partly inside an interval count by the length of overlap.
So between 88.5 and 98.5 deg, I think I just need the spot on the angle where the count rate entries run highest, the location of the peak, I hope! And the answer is 89.0 deg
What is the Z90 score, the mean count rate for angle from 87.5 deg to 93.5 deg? 252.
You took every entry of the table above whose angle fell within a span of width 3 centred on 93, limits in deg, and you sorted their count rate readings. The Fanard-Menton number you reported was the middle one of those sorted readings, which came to 246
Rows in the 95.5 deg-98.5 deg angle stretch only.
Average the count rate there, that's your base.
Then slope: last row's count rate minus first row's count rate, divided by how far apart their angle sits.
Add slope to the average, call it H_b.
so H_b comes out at 219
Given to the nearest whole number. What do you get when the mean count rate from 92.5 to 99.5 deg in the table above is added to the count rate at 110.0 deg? 477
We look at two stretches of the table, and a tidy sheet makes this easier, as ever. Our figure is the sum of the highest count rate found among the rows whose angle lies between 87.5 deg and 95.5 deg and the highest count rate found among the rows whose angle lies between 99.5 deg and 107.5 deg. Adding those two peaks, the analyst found 502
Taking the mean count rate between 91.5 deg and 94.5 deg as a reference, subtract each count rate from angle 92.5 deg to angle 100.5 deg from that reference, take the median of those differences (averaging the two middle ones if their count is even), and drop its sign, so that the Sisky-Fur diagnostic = 21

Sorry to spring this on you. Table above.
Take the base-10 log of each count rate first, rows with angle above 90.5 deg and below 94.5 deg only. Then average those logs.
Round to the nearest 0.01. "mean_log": 2.39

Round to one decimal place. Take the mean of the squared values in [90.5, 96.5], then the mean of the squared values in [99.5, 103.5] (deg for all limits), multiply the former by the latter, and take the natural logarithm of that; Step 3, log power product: 21.7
